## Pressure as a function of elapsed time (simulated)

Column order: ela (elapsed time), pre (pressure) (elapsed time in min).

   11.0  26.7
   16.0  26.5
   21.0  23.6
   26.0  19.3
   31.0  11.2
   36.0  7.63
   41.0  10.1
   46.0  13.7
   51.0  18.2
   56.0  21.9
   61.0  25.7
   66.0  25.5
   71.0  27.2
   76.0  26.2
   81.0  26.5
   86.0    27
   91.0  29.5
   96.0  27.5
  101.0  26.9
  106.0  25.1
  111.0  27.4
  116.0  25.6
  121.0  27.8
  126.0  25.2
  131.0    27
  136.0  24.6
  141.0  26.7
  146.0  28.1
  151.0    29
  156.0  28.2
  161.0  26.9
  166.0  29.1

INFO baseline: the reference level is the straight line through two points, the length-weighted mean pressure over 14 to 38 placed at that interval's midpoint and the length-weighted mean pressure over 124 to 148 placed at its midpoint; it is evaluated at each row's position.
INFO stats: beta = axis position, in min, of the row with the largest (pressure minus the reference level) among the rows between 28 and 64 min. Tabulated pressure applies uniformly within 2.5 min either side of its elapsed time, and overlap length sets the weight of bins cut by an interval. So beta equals 61.0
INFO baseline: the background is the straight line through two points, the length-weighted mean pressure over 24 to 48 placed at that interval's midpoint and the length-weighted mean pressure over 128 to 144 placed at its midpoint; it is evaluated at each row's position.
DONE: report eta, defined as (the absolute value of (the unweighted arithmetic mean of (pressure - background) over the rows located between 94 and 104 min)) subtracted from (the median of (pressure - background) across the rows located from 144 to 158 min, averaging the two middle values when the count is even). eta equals -5.7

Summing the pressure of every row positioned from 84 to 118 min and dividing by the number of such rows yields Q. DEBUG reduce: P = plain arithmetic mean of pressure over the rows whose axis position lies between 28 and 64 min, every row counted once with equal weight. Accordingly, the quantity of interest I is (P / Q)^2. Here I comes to 0.3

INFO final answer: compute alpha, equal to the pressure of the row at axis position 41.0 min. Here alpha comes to 10.1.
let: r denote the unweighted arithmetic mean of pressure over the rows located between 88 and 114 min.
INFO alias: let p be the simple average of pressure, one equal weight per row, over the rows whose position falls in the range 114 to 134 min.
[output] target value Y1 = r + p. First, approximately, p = 26.4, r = 27.3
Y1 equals 53.7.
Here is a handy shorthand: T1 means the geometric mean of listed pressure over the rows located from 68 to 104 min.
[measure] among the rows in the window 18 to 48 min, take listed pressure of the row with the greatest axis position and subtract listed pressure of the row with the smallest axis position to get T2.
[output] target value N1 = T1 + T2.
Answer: 17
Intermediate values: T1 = 27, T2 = -10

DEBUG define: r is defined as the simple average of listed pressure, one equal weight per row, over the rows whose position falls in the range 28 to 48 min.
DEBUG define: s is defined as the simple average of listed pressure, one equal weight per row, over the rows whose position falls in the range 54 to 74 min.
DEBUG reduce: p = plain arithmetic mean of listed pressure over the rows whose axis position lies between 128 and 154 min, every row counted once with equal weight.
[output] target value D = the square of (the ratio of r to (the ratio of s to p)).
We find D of 132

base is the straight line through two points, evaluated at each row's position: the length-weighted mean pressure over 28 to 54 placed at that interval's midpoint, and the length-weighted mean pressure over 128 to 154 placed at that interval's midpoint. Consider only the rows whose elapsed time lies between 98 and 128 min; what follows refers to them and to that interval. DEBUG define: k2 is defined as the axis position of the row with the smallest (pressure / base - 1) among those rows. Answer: 126.0 min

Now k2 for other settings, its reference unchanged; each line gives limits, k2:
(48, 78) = 51.0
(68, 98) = 96.0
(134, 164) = 161.0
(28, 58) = 36.0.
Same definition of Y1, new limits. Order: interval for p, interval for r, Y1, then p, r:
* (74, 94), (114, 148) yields 53.7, 27.3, 26.4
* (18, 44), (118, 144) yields 40.6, 14.4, 26.3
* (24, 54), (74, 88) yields 39.9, 13.4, 26.6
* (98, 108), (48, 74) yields 49.7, 26.0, 23.7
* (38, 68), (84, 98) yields 47.2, 19.2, 28.0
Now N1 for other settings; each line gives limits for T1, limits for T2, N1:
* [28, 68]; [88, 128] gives 11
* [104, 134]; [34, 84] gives 45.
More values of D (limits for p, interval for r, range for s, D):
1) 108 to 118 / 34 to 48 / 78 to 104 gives 102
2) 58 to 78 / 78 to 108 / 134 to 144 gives 762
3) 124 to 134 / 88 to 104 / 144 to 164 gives 677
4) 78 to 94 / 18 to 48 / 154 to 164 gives 205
